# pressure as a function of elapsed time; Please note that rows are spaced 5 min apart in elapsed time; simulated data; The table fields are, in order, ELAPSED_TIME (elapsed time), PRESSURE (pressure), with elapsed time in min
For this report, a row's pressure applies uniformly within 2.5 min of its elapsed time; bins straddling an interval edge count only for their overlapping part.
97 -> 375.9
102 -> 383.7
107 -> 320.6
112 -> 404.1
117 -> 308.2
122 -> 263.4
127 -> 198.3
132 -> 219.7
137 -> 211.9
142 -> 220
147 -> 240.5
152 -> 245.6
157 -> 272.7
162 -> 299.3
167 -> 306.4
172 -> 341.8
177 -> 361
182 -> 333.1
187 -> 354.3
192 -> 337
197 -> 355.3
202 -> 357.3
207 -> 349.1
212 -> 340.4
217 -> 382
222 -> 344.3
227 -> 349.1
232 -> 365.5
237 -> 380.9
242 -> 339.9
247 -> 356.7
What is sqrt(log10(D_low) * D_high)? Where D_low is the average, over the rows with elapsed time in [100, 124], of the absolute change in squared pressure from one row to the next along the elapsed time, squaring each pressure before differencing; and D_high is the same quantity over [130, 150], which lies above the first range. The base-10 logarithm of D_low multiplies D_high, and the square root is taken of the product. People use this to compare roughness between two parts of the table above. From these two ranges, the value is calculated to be 160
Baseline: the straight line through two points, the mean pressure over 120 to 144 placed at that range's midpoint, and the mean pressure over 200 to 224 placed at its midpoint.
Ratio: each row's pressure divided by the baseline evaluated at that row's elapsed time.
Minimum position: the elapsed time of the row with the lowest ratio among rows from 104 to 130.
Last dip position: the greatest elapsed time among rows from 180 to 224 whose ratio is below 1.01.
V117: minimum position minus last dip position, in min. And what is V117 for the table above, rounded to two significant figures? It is -95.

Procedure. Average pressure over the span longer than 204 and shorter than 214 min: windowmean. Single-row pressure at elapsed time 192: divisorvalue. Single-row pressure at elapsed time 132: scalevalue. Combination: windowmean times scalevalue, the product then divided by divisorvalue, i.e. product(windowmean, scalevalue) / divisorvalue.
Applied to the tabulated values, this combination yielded 225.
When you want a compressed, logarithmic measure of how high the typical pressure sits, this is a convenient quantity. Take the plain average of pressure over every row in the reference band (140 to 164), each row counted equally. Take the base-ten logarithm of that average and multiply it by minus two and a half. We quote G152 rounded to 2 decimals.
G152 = -6.02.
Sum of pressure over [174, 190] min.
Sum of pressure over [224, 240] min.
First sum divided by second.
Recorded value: 1.0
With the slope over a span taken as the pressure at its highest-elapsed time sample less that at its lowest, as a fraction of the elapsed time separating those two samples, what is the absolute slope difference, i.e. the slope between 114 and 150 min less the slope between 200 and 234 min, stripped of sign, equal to 2.5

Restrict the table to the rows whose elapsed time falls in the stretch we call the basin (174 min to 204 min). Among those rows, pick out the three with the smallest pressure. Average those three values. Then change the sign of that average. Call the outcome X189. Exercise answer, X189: -341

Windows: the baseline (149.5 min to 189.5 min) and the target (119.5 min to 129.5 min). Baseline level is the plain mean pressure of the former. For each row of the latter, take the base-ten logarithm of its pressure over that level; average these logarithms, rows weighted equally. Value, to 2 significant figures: -0.14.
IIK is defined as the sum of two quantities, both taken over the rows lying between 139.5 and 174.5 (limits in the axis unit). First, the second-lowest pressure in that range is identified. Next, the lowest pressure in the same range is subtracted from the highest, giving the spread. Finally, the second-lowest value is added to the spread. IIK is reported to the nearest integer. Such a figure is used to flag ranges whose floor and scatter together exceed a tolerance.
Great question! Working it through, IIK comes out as 362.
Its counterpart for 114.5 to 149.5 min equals 322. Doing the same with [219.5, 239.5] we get 386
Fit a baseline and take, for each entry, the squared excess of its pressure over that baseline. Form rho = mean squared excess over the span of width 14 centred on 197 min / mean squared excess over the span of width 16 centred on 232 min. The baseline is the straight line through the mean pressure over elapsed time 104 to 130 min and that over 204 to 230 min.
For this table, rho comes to 1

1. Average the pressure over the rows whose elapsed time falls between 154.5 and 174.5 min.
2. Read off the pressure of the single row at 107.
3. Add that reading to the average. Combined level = 626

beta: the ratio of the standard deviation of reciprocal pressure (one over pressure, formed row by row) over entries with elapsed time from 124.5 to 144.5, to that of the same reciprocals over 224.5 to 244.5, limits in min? 1.7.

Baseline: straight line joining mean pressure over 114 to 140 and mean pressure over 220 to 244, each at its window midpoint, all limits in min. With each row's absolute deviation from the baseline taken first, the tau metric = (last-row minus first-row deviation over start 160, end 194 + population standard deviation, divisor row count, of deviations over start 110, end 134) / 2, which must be 31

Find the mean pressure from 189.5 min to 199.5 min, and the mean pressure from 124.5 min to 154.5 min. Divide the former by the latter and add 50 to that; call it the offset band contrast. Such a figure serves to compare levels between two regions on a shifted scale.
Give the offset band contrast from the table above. 51.6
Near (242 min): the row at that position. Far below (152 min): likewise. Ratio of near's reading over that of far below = 1.4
